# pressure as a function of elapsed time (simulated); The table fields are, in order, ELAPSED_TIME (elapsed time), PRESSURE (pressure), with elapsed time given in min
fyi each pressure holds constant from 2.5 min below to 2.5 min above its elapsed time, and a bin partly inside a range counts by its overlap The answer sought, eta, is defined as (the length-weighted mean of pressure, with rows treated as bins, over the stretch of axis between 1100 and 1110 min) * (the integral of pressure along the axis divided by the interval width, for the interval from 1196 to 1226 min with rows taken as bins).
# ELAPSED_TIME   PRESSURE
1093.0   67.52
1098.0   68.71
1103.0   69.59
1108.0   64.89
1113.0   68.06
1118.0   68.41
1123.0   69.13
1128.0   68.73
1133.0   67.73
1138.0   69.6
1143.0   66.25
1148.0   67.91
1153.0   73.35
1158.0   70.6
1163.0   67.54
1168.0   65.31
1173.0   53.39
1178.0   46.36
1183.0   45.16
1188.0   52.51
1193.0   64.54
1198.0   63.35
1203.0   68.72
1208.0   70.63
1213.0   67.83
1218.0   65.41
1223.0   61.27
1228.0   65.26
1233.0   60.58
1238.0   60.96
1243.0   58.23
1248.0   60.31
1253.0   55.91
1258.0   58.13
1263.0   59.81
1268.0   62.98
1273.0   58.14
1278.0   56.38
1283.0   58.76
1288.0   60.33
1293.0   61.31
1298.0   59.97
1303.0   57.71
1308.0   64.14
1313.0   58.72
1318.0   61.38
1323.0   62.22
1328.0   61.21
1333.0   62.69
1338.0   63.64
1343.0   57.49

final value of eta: 4466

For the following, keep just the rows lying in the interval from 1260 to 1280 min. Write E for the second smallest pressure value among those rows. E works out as 58.14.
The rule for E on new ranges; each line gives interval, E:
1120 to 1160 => 67.73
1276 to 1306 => 57.71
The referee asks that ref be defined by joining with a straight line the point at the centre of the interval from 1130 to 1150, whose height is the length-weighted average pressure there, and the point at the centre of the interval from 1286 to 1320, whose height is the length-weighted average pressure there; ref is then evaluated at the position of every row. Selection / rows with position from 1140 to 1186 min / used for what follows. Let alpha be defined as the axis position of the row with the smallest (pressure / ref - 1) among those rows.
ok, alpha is 1183.0 min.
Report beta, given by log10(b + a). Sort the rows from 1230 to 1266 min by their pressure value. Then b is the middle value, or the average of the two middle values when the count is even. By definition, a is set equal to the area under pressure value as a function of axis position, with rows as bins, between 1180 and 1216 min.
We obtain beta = 3.36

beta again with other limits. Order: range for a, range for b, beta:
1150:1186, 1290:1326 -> 3.35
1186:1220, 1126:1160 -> 3.36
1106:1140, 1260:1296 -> 3.38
